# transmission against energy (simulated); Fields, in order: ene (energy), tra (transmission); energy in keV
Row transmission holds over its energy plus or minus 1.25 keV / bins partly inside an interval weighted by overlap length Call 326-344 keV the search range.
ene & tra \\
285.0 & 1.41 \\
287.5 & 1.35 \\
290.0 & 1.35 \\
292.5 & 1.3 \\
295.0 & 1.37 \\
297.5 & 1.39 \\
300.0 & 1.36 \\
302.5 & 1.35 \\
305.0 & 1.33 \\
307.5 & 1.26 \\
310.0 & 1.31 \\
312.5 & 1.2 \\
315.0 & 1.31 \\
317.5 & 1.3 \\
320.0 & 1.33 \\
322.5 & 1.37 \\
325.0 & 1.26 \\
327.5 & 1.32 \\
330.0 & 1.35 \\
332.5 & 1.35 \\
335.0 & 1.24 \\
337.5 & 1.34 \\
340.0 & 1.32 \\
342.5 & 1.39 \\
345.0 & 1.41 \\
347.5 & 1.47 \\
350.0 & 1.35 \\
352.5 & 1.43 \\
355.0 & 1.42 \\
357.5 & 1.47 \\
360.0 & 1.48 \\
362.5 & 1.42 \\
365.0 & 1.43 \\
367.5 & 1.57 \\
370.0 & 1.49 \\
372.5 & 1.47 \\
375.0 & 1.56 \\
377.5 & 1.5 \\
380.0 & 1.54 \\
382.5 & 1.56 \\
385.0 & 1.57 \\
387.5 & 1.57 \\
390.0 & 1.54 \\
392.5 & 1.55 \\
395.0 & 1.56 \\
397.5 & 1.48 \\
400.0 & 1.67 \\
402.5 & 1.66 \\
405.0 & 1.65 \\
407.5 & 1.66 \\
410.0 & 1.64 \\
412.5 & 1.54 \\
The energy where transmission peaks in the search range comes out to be 342.5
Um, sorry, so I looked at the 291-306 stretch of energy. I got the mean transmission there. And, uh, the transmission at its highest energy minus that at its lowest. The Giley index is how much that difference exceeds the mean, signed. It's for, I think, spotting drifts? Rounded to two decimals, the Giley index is -1.32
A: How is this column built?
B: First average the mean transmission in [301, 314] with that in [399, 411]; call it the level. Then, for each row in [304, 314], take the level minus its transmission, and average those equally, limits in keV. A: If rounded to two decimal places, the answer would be 0.20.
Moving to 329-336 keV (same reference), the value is 0.16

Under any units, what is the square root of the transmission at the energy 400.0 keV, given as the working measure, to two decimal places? 1.29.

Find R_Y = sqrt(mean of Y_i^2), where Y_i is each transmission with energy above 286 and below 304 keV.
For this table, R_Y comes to 1.35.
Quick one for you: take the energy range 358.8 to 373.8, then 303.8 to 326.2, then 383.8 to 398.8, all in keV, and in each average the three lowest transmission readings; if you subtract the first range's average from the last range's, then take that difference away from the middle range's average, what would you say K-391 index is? 1.16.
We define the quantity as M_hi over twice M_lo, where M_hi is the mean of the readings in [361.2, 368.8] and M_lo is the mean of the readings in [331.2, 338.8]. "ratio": 0.562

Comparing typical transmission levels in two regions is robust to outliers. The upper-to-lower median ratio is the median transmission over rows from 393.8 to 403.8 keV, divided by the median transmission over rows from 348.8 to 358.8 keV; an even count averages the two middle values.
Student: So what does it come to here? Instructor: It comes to 1.13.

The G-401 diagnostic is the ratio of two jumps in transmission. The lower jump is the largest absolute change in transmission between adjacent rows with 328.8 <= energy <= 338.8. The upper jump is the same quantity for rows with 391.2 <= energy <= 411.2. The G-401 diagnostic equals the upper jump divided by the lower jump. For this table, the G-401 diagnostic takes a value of 1.7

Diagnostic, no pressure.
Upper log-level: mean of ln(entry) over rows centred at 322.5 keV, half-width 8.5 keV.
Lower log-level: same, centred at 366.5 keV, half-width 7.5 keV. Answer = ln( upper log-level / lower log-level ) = -0.3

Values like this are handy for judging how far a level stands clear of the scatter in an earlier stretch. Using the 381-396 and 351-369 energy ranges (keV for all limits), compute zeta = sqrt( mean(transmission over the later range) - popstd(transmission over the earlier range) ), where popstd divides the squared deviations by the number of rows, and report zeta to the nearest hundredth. 1.23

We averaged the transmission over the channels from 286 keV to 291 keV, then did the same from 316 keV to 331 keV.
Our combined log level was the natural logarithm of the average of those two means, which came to 0.29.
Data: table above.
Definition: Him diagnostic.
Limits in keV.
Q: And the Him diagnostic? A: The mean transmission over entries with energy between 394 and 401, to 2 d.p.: 1.57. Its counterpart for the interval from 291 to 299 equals 1.35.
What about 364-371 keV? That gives 1.50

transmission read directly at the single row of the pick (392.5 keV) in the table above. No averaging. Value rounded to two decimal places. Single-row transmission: 1.55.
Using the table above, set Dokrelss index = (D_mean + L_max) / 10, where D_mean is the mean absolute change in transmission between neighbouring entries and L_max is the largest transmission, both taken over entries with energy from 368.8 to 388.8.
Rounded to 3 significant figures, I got 0.160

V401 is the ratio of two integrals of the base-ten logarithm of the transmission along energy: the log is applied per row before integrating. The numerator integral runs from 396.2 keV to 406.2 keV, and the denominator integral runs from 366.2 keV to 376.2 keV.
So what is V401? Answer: 1.1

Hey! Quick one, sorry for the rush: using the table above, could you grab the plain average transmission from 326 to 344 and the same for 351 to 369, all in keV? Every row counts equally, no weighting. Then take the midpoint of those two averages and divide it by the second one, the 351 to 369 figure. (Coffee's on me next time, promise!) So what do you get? 0.96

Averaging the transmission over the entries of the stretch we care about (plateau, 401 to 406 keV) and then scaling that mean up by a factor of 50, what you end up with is 83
